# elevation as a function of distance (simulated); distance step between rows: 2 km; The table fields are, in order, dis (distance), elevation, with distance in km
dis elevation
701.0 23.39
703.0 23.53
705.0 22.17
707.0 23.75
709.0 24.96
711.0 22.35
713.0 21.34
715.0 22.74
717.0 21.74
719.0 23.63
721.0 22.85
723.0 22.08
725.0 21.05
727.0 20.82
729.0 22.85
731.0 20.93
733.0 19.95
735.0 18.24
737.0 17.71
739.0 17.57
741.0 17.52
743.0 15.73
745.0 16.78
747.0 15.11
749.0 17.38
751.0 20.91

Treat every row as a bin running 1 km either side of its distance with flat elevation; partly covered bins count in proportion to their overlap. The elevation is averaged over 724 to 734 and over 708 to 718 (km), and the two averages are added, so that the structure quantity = 43.7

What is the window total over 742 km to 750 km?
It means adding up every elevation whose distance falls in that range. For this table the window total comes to 65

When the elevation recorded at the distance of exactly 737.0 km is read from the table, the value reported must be 17.71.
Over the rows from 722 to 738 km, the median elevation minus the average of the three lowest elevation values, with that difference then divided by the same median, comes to 0.107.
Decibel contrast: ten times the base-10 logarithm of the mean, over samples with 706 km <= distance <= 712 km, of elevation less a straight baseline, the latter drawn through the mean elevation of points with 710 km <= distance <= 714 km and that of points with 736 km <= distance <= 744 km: 1.3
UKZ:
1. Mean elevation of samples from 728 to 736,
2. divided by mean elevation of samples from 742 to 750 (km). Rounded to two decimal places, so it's 1.26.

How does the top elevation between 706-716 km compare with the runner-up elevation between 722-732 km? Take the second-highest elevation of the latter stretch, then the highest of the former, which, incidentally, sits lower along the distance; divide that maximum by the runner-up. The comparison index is 1.13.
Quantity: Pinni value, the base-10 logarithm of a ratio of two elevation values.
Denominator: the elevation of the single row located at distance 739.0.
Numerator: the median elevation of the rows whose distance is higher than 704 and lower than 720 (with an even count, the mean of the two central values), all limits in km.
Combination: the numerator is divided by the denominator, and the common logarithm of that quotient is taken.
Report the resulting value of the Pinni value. 0.11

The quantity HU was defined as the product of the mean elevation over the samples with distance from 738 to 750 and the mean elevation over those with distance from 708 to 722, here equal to 380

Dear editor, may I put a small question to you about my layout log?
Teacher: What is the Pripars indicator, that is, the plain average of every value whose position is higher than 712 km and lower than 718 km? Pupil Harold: 21.9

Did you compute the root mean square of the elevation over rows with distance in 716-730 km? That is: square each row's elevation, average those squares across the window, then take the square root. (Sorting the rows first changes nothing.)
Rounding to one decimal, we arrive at 22.2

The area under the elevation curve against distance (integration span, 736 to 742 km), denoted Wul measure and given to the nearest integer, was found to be 106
